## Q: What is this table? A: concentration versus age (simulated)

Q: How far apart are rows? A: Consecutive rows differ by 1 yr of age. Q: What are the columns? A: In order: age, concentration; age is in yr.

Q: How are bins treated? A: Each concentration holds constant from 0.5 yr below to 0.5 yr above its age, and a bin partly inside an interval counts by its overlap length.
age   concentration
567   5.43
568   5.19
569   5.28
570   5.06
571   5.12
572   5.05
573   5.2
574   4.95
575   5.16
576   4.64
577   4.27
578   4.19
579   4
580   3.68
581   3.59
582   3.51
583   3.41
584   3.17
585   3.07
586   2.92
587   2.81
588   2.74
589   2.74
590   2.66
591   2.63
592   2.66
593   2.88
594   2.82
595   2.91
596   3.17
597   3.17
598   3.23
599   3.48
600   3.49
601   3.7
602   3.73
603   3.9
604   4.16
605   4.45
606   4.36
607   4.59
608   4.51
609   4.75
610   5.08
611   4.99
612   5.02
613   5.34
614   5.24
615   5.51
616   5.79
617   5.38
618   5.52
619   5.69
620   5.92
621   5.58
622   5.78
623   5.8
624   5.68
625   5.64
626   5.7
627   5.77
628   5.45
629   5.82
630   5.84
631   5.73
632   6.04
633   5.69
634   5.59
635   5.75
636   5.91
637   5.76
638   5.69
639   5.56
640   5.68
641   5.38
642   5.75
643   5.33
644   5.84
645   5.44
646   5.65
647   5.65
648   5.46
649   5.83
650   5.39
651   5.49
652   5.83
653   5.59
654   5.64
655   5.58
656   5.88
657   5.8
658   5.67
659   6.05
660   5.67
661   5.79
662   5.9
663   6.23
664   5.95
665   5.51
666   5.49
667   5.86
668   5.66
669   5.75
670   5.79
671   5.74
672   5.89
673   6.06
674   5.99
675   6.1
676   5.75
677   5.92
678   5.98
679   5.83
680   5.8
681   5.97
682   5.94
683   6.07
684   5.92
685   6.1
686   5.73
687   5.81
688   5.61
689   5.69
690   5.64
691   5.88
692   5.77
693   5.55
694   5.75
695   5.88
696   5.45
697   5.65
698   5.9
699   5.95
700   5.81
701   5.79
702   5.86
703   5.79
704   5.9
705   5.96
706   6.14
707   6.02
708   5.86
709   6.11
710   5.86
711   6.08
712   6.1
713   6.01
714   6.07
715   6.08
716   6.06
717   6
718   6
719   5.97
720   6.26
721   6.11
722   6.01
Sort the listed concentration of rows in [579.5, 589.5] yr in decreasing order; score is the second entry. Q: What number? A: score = 3.59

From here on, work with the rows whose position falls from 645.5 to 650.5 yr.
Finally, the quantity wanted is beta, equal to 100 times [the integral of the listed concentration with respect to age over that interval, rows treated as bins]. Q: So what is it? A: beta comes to 2798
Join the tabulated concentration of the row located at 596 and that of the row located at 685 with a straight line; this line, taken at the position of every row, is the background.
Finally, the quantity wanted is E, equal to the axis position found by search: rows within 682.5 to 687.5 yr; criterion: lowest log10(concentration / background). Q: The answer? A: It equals 686 yr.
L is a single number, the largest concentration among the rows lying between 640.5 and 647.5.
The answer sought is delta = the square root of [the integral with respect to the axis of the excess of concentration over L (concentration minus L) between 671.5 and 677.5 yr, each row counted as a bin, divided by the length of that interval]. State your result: 0.33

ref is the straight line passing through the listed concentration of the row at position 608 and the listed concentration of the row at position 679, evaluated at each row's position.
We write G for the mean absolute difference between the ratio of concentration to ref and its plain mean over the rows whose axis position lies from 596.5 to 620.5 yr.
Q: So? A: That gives 0.136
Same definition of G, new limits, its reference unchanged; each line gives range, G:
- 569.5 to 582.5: 0.163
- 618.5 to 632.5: 0.022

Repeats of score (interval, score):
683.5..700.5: 5.95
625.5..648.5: 5.91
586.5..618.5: 5.52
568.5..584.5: 5.2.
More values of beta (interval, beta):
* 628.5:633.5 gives 2912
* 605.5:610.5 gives 2329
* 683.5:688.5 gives 2917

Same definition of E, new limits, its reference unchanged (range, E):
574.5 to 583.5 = 583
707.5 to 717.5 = 717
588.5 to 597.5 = 591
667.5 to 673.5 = 671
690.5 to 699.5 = 696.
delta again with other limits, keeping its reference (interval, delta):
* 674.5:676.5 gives 0.29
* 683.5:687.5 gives 0.22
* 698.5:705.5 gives 0.16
